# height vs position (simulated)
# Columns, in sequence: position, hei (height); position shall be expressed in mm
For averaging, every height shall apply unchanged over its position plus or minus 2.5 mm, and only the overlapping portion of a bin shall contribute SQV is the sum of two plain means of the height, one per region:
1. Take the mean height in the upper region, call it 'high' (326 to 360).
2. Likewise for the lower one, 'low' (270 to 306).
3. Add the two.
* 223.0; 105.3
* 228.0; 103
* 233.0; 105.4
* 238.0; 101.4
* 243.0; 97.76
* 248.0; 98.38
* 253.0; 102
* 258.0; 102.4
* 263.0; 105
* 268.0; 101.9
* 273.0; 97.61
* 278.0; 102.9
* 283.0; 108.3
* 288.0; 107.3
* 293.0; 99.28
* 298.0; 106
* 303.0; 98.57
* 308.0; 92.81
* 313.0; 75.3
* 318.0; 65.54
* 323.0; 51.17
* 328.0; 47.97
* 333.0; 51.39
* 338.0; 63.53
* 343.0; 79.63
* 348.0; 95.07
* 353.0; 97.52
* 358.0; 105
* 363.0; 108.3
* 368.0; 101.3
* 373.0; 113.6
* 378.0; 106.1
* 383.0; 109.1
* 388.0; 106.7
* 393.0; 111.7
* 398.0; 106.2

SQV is 180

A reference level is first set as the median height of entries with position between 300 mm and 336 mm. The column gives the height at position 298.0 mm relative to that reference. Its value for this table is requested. 40.5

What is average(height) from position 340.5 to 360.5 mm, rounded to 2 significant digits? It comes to 94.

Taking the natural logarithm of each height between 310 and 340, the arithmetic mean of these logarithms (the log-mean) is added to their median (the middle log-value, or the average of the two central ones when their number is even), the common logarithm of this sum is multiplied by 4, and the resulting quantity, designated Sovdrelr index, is 3.64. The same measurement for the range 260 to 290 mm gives 3.87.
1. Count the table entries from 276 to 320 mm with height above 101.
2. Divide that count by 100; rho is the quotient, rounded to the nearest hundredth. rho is 0.04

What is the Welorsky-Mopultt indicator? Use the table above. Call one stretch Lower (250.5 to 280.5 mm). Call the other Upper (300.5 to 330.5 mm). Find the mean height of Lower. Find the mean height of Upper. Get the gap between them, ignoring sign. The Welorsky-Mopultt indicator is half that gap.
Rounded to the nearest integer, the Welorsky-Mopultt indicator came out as 15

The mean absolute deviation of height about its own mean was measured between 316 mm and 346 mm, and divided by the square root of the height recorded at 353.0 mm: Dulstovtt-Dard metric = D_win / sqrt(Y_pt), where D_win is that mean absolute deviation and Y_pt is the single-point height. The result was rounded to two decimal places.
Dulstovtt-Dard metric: 0.98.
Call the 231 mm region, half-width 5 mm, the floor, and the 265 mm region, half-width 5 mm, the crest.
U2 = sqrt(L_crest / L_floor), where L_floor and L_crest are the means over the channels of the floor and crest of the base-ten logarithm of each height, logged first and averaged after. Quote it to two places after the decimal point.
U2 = 1.00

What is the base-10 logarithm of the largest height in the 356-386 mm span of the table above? 2.06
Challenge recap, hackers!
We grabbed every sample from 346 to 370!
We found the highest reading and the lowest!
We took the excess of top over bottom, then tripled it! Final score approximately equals 40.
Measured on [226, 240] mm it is 12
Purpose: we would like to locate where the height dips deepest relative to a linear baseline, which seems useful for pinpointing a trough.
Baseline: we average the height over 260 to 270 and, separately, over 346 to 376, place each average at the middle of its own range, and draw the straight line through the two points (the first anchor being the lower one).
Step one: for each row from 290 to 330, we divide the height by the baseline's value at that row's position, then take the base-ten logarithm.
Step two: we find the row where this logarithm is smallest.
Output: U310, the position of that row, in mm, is 328.0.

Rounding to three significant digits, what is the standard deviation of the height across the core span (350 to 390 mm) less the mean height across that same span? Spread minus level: -101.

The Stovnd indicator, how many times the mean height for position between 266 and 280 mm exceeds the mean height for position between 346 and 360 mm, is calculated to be 1.02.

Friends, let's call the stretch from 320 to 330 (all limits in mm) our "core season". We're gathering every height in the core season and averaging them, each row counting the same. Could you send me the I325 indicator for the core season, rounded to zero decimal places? 50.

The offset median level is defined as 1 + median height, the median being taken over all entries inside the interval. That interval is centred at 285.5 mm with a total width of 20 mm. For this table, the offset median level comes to 106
